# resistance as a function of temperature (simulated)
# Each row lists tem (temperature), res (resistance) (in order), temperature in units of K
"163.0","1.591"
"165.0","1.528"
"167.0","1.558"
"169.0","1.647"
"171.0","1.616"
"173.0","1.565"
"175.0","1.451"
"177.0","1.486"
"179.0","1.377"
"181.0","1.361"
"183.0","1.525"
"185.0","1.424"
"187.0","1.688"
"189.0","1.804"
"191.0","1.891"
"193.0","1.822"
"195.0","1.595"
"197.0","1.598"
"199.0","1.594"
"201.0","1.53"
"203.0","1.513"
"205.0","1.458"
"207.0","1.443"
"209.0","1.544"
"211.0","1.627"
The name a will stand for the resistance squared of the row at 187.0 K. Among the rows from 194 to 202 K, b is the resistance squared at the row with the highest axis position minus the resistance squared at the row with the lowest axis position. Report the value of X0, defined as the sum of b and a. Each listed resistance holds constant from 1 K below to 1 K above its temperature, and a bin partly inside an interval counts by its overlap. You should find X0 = 2.6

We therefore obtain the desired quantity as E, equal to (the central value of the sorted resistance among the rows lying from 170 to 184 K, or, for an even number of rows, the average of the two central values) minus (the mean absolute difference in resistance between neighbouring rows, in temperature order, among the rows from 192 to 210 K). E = 1.43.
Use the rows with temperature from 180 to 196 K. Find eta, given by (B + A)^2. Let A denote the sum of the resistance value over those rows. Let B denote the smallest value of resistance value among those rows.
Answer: 209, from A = 13.1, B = 1.361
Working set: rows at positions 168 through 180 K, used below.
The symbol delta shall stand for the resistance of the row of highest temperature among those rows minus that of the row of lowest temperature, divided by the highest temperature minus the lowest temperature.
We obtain -0.027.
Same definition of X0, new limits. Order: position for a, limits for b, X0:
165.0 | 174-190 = 3.5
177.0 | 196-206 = 1.8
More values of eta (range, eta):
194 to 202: 62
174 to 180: 32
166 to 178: 116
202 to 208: 34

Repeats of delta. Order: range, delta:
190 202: -0.036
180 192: 0.053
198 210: -0.005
